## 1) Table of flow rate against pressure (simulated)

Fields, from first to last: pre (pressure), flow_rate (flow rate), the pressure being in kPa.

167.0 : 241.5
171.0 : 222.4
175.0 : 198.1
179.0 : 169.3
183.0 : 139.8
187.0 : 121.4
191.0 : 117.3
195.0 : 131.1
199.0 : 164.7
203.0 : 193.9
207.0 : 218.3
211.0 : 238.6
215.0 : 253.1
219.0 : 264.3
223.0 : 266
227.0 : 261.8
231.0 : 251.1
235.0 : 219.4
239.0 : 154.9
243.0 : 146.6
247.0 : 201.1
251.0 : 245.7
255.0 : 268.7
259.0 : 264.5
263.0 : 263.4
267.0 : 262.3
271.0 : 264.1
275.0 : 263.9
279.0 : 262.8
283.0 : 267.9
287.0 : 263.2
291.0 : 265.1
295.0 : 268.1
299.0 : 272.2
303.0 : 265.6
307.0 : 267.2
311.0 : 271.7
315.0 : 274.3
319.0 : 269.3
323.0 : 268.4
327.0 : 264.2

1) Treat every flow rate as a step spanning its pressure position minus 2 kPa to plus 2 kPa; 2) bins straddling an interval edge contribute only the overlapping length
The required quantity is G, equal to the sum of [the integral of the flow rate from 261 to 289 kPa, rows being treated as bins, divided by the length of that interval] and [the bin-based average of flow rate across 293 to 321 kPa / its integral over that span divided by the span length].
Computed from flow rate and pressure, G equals 534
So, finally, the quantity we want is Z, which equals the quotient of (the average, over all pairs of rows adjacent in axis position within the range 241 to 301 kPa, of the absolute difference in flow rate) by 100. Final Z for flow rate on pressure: 0.107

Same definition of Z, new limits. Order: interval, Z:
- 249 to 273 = 0.062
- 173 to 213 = 0.225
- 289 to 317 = 0.037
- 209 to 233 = 0.085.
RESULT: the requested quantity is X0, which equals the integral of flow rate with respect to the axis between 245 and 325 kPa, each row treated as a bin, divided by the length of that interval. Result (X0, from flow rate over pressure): 262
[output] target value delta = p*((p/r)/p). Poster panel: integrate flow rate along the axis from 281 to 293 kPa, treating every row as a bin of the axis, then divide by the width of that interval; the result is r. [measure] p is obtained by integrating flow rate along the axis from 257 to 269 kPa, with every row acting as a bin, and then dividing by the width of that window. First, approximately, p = 263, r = 265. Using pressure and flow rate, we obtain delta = 0.99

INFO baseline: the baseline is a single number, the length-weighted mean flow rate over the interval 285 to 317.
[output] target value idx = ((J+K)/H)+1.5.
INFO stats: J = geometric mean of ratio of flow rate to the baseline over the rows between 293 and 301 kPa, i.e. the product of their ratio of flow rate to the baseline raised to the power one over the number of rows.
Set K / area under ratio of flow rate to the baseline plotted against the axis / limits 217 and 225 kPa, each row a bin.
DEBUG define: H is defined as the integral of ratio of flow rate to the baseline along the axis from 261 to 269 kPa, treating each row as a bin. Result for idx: 2.6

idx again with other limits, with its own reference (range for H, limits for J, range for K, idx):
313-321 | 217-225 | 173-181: 2.3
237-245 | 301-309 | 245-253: 3.2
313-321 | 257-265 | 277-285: 2.6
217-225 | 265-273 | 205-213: 2.5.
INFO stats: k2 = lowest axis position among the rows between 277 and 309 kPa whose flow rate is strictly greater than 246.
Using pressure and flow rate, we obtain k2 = 279.0 kPa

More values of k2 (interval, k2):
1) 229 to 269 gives 231.0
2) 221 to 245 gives 223.0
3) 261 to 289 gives 263.0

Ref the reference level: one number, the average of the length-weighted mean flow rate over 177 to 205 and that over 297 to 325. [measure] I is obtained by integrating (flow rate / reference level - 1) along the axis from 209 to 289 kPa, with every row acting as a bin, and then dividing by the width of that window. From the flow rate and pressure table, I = 0.17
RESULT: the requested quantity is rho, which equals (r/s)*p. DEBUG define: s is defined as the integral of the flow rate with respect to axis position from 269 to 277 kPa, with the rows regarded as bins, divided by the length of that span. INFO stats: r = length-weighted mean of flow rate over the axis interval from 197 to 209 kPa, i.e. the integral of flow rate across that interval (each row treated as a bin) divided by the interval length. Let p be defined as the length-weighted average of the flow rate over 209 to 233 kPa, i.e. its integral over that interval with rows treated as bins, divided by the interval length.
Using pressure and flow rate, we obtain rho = 186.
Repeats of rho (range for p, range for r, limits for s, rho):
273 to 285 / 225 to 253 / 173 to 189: 356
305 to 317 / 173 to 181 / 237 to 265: 226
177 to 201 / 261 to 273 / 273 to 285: 140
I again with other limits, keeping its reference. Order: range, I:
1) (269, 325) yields 0.28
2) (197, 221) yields 0.06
